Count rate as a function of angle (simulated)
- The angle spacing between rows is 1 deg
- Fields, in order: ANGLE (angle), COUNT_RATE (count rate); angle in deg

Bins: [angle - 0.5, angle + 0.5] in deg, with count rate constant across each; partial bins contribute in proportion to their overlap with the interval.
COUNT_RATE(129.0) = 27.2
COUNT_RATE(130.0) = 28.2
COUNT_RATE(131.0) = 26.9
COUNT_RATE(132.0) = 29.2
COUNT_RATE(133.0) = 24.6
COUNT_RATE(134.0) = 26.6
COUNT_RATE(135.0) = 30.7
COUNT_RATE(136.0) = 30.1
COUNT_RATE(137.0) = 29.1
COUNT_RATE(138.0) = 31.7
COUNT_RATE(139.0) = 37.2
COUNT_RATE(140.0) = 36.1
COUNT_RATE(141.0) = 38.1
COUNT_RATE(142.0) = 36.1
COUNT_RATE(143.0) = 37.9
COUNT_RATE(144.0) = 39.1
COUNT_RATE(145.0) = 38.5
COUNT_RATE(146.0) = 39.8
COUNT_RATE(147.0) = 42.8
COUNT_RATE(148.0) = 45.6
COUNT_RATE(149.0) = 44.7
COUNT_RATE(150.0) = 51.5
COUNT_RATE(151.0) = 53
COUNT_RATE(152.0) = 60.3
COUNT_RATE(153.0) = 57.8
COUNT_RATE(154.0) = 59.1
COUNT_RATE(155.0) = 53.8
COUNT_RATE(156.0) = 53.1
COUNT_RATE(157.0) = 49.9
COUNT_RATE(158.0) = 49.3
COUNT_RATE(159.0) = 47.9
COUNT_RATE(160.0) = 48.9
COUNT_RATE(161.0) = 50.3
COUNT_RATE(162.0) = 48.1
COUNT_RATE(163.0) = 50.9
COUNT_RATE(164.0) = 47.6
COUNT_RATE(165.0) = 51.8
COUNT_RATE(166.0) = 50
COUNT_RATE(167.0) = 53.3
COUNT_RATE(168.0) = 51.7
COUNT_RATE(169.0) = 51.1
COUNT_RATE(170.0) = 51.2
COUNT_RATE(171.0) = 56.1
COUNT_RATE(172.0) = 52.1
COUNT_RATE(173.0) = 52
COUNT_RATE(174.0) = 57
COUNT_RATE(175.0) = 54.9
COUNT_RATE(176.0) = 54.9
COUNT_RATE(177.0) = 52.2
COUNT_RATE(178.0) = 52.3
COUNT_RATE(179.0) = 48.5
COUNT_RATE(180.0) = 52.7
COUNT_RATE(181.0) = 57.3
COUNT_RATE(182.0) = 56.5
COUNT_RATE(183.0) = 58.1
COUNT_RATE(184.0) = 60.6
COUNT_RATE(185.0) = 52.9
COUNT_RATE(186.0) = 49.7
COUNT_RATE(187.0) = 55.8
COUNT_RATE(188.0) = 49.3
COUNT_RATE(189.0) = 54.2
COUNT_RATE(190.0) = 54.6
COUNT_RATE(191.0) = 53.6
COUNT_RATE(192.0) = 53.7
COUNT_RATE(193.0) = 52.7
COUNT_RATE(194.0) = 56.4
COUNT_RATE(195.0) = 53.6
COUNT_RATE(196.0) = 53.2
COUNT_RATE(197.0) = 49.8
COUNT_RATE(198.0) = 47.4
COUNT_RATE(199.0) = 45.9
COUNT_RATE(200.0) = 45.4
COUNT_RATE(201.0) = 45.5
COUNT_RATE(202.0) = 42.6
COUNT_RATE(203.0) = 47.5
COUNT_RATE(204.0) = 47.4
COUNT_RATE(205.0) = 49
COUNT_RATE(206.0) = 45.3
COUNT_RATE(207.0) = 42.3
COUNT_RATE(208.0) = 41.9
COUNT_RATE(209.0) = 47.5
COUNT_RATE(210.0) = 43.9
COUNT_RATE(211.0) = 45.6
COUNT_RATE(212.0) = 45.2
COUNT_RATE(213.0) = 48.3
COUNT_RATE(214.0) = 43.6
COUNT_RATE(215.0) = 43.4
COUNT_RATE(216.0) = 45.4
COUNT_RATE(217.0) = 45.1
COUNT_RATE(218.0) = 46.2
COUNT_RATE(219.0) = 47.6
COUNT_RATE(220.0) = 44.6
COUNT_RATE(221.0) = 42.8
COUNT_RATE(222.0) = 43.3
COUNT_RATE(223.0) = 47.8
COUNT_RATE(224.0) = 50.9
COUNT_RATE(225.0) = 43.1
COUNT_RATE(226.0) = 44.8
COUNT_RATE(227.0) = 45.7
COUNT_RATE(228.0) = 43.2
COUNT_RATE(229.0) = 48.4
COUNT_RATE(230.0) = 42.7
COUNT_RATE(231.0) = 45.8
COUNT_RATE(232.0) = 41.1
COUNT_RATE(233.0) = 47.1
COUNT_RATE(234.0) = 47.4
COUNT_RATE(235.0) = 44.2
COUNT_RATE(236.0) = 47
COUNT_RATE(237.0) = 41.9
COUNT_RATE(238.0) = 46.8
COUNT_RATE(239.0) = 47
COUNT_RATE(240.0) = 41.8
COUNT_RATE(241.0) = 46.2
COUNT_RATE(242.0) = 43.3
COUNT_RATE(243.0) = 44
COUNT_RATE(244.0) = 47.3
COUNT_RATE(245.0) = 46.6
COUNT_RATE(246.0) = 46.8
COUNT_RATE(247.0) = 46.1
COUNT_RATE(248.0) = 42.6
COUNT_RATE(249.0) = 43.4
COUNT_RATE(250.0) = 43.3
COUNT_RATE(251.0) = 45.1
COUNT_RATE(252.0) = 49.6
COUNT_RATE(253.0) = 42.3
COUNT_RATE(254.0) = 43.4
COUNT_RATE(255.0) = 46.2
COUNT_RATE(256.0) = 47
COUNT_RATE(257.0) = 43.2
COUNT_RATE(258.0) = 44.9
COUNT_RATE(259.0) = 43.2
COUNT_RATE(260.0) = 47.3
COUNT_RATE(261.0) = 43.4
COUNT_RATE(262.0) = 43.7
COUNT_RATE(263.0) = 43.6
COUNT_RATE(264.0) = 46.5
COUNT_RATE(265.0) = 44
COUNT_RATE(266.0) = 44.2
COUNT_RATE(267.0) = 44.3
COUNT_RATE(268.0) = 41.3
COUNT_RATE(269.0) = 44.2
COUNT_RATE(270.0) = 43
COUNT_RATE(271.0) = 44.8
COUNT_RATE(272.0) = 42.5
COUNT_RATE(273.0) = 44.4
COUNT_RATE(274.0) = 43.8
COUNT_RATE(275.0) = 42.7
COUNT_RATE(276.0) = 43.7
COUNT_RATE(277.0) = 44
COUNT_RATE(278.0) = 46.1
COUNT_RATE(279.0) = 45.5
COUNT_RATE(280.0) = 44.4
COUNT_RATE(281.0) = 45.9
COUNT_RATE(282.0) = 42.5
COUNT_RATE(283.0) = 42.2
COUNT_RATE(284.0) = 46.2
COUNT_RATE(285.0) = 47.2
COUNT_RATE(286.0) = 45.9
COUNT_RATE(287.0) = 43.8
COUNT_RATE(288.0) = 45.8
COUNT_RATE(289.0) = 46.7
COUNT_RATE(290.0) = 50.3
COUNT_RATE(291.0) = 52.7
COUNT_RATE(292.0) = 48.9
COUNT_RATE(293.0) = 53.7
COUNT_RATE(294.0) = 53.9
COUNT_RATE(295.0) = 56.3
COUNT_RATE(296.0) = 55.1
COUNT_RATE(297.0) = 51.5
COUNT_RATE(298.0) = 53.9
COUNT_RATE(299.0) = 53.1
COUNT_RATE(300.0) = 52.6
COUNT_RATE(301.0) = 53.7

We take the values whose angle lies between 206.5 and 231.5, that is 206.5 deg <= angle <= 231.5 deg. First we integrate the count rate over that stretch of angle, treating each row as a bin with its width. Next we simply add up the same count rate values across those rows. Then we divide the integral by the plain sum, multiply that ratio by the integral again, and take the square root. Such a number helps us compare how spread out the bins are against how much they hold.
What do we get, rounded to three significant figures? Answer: 33.6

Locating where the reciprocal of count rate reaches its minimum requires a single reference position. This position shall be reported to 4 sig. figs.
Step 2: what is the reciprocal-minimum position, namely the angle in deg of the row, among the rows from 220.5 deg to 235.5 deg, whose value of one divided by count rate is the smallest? 224.0 deg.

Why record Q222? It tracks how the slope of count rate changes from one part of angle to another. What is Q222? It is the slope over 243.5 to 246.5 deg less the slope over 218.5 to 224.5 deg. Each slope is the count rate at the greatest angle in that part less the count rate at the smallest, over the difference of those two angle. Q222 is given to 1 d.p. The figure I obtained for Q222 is -0.9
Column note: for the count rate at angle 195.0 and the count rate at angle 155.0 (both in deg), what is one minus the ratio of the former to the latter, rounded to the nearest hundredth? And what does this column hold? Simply 0.00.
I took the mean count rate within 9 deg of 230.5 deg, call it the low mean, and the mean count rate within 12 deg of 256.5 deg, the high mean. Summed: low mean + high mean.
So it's 90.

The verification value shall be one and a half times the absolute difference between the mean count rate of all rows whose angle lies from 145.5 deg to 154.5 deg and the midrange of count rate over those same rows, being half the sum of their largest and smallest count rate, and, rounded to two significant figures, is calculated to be 0.69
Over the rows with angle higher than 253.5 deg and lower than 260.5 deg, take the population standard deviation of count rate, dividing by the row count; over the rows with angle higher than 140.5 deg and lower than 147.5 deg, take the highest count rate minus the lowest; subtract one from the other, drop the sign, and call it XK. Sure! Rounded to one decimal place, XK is 5.0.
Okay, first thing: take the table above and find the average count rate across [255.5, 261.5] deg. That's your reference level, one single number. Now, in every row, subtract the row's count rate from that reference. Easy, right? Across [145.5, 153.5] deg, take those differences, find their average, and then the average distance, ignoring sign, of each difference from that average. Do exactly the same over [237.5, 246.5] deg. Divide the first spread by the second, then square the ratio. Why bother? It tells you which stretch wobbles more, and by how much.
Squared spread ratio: 13.9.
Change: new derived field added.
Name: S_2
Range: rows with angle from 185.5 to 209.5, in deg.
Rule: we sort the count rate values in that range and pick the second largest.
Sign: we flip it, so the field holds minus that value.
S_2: -56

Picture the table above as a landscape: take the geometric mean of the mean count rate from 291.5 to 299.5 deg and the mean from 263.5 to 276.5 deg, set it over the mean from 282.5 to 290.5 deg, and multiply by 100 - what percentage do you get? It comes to 105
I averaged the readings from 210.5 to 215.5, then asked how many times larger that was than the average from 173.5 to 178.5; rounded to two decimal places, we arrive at 0.83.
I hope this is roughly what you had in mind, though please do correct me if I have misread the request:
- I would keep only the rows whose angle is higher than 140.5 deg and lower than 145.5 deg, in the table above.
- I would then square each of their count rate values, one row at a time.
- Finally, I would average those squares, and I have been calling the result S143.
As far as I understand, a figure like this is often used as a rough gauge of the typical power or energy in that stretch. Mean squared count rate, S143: 1440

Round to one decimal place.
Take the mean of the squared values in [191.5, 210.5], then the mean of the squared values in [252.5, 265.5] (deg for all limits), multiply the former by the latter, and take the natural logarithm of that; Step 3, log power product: 15.3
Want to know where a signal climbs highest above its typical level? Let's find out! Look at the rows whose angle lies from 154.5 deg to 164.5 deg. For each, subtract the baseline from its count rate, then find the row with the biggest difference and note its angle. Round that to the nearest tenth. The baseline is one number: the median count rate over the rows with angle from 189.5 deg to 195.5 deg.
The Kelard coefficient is 155.0 deg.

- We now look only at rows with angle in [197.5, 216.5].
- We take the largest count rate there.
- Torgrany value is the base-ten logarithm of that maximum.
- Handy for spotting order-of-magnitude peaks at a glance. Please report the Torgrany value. 1.69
